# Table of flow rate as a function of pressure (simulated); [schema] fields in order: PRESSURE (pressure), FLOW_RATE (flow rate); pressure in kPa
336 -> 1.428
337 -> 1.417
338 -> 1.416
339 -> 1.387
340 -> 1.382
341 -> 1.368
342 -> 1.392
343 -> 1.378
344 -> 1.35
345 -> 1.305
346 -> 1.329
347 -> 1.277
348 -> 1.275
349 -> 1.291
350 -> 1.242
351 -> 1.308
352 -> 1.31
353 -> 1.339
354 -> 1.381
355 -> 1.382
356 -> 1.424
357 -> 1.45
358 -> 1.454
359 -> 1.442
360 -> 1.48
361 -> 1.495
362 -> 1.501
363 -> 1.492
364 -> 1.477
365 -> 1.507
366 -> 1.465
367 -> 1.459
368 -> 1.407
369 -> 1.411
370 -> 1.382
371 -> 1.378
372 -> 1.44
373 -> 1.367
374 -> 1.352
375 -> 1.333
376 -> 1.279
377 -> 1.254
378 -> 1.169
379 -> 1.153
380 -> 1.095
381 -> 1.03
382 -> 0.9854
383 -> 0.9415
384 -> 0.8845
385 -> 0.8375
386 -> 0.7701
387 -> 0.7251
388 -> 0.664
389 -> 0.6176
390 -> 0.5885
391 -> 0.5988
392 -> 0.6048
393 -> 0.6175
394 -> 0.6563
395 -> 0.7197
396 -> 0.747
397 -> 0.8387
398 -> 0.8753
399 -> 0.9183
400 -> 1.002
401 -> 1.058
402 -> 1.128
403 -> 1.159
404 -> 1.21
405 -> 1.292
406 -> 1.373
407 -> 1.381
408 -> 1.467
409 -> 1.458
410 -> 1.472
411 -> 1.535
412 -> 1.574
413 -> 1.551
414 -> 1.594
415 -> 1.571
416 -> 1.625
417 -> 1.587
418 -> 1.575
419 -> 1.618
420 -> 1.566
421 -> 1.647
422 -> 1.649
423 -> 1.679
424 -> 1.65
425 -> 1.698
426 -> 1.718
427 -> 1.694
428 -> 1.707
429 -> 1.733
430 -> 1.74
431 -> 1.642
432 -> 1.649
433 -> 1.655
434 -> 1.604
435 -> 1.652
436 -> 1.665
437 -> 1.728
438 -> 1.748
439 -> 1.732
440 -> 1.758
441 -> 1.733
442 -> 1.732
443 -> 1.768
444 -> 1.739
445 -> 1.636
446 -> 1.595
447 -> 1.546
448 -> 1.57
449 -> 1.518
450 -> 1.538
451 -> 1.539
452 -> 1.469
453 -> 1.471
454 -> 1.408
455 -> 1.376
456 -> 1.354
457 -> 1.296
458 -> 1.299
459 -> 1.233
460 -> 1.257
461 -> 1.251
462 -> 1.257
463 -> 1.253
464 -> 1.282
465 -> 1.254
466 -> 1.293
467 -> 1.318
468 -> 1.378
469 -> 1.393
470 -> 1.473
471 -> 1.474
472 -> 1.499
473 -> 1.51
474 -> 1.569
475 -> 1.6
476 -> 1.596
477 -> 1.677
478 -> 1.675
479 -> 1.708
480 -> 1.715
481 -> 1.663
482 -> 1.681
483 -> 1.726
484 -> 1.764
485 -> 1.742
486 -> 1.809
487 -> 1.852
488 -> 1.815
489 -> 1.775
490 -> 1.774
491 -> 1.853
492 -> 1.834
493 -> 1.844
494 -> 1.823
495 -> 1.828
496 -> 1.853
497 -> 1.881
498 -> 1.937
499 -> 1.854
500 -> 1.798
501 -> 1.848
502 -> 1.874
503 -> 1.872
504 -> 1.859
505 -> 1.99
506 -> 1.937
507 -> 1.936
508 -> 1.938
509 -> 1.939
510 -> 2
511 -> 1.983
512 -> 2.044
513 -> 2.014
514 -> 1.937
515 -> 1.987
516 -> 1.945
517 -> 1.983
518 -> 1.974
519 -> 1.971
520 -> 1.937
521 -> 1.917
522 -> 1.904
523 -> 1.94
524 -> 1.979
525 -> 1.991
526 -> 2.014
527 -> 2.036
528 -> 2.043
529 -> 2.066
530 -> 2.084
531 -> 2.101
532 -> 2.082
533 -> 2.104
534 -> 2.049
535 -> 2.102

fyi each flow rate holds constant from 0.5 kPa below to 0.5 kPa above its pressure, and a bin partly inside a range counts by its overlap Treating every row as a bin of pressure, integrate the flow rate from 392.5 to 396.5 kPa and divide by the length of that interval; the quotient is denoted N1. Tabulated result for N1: 0.7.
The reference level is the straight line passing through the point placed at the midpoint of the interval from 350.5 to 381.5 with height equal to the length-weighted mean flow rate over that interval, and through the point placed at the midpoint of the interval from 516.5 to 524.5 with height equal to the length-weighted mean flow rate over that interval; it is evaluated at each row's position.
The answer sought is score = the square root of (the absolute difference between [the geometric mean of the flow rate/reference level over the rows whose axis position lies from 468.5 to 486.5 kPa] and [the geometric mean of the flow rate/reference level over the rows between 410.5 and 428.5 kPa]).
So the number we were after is 0.36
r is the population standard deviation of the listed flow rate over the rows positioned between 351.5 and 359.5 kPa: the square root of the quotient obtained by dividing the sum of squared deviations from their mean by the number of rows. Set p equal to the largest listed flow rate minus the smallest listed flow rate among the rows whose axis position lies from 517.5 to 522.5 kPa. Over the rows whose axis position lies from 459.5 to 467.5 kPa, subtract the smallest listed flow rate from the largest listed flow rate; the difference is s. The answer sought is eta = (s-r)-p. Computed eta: -0.05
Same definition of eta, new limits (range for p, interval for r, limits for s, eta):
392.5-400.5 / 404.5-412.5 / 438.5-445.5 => -0.34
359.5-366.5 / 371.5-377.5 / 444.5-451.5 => 0.02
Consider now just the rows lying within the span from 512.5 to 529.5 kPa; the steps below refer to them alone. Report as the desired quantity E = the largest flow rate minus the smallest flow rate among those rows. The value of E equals 0.16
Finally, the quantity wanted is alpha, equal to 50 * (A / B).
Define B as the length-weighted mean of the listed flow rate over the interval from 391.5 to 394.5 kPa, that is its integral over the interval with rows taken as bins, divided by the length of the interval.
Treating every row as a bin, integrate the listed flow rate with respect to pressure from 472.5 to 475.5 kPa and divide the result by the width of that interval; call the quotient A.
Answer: 125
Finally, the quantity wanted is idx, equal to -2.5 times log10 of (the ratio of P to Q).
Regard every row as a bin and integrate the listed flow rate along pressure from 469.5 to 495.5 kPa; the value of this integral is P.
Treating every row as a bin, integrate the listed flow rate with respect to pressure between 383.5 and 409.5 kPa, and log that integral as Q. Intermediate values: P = 44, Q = 24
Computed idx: -0.7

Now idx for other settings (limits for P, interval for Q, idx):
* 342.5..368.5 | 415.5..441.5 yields 0.2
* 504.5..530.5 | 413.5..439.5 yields -0.2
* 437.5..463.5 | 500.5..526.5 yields 0.3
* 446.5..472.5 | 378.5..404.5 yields -0.5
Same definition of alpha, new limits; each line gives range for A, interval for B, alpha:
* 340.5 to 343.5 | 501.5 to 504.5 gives 37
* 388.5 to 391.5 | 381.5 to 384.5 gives 32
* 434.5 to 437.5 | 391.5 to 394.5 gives 134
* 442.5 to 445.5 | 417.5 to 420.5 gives 54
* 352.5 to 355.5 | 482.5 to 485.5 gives 39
